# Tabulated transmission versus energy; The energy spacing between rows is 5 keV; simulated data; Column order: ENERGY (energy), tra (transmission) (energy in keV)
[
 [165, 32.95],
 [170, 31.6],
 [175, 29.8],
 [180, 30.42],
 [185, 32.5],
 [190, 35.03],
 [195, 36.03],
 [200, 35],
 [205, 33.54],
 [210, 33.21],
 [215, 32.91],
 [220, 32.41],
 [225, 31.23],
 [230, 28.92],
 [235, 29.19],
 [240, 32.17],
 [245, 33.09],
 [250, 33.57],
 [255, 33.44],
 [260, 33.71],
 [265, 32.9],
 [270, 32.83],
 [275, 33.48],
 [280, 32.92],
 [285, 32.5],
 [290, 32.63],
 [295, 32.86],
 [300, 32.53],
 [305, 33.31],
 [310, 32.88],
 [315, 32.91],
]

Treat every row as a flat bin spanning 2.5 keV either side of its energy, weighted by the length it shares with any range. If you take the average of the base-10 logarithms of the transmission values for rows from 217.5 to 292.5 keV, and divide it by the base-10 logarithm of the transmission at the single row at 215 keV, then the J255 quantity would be 0.99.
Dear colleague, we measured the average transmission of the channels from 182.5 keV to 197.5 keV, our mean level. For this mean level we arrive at 34.5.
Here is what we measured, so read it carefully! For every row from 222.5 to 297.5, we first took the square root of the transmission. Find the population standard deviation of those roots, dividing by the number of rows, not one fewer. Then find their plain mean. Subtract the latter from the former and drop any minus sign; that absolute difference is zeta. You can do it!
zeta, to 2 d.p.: 5.56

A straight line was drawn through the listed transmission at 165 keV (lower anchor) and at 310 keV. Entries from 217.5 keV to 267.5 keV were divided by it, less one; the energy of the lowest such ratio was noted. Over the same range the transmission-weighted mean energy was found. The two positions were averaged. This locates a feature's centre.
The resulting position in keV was 236.5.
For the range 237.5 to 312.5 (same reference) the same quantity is 257.5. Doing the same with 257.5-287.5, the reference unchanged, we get 278.7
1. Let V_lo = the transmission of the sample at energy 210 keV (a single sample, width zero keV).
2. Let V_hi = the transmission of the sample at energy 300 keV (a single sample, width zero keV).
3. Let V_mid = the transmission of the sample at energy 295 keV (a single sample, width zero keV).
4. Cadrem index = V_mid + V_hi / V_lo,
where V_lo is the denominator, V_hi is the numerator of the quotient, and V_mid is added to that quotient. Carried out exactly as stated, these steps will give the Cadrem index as 33.8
